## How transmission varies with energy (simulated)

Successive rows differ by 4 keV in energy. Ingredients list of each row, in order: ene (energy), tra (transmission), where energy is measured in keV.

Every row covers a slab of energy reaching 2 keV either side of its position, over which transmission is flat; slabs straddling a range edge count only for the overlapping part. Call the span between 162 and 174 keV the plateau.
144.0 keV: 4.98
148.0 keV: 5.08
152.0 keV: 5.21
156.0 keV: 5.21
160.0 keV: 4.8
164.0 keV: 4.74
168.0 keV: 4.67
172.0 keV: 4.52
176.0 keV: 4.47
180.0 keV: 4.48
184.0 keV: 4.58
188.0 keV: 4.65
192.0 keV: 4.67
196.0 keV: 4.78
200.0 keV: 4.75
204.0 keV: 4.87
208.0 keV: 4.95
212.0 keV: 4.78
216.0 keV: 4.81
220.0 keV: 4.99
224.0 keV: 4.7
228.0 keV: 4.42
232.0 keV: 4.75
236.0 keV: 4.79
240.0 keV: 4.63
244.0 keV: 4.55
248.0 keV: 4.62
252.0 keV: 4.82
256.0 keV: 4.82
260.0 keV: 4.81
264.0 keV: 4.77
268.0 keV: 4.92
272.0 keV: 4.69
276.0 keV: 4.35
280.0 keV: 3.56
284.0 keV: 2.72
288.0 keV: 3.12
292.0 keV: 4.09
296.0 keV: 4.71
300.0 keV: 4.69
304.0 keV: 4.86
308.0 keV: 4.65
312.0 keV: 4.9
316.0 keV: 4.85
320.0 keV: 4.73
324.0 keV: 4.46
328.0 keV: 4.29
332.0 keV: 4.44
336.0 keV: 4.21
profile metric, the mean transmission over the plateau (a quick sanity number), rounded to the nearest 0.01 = 4.64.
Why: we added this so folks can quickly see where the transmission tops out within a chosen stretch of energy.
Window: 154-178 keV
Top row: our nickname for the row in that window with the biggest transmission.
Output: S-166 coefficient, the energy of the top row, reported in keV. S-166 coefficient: 156.0 keV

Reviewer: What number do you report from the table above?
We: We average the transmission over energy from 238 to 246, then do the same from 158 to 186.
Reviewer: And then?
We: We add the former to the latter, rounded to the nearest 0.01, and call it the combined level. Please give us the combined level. 9.20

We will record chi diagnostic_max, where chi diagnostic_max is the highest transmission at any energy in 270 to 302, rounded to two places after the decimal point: 4.71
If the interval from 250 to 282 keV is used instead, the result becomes 4.92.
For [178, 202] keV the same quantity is 4.78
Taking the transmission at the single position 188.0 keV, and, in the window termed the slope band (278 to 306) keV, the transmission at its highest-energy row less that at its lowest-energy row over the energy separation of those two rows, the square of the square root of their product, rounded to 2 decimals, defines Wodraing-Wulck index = 0.25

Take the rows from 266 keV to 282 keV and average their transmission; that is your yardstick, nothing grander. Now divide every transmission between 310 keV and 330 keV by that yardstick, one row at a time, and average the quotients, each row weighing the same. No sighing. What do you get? 1.06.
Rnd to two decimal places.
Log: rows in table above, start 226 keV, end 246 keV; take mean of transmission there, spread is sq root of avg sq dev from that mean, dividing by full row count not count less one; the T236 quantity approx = 0.13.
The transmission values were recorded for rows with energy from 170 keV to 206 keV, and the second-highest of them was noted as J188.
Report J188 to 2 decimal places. 4.78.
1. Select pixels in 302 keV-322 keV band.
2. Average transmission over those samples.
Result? 4.80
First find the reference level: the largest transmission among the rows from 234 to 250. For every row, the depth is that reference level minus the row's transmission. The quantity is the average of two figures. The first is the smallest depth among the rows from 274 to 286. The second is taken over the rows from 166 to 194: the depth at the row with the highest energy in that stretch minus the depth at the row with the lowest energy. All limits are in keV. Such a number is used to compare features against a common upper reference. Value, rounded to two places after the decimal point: 0.22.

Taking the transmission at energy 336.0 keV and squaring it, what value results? 18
